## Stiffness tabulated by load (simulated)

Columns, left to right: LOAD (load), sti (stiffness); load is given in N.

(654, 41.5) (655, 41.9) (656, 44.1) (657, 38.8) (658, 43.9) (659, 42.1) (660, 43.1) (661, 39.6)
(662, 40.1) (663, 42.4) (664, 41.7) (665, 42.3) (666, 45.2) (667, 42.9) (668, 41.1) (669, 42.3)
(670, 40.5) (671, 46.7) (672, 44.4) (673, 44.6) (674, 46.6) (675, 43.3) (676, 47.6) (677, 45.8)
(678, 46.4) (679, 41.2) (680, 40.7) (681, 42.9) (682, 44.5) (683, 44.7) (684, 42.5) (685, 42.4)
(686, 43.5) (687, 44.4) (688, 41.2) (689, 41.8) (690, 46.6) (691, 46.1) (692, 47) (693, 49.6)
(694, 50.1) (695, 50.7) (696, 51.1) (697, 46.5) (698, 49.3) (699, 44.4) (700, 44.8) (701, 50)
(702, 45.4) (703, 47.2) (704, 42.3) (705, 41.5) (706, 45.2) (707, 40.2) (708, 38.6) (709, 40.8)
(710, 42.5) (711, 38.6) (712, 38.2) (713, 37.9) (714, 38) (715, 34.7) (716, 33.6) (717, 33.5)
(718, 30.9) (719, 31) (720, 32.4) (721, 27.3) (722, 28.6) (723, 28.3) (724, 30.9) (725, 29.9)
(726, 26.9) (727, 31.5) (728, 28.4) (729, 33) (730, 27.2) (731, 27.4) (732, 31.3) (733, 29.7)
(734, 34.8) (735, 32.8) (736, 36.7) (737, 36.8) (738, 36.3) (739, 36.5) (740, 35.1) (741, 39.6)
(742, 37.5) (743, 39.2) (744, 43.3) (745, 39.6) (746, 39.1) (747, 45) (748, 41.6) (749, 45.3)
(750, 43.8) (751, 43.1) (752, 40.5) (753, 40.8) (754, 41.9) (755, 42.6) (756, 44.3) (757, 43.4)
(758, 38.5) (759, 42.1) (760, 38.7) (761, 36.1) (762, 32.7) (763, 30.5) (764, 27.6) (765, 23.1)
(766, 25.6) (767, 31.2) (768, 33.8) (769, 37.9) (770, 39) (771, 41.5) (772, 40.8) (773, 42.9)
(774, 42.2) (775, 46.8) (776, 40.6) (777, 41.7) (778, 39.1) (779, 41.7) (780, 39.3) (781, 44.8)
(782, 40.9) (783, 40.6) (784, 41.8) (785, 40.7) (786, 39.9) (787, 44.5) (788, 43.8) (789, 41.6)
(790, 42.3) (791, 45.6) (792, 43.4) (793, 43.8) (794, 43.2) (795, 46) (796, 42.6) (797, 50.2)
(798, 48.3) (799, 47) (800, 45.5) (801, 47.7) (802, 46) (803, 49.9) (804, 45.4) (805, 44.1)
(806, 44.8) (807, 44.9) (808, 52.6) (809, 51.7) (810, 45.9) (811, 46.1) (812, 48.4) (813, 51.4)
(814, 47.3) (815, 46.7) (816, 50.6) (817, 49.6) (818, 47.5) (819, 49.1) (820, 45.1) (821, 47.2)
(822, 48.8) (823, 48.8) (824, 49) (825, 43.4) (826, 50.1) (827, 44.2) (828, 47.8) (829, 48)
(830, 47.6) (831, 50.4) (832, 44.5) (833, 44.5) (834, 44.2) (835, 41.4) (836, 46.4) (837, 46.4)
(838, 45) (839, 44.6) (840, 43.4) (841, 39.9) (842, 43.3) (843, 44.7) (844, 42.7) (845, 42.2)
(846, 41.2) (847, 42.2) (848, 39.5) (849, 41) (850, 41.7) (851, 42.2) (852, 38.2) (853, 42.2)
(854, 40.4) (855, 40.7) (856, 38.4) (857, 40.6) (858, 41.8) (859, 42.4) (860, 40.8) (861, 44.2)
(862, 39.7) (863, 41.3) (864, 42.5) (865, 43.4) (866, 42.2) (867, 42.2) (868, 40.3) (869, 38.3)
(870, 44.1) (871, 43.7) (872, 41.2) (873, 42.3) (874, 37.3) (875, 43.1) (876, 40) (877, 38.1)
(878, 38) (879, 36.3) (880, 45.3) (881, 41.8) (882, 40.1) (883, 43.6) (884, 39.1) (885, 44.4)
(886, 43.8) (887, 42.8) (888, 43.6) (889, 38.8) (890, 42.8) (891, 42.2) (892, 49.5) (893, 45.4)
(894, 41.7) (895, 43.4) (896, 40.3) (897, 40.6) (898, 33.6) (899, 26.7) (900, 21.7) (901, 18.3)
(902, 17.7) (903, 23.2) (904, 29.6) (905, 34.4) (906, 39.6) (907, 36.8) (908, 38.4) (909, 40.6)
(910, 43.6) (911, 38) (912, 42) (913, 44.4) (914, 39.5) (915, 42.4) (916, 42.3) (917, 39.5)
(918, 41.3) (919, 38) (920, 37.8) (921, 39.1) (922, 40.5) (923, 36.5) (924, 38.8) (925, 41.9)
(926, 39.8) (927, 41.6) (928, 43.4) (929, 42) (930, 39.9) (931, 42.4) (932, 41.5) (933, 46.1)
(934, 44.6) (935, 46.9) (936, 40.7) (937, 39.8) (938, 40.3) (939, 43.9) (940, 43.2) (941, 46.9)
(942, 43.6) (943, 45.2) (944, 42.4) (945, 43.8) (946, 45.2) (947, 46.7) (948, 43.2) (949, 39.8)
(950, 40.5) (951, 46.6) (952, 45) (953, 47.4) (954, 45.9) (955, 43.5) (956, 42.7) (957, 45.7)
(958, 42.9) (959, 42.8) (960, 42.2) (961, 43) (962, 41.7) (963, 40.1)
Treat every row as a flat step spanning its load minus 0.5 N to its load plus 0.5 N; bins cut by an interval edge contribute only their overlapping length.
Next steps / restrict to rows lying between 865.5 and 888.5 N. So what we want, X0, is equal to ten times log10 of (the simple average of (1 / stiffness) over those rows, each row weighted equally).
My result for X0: -16.2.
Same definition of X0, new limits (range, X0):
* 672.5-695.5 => -16.5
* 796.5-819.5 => -16.8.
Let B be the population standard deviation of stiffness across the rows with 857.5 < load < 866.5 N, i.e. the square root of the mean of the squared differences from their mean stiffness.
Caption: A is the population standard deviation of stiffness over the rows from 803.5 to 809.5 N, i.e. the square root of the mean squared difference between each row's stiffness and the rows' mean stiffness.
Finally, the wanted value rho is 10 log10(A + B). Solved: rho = 6.78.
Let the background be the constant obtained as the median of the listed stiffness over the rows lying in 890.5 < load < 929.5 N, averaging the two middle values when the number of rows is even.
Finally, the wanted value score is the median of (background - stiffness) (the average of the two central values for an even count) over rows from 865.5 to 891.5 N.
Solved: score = -2.4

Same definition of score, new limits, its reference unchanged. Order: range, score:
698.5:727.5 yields 1.8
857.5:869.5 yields -2.2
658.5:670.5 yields -2.4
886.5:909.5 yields 0.2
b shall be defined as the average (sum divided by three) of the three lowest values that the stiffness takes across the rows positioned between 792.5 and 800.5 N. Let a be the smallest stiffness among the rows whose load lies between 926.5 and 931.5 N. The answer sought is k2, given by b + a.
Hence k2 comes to 83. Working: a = 39.9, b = 43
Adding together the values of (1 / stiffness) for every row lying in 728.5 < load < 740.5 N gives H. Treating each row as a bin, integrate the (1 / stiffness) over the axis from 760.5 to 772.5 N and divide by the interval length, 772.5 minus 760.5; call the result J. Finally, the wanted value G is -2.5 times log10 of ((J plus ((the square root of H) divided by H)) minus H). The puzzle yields -0.30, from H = 0.366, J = 0.0310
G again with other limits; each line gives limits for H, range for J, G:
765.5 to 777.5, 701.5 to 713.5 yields -0.42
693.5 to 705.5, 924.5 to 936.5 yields -0.60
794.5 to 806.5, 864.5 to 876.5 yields -0.60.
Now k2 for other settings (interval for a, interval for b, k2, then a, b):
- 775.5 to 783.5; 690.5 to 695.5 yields 87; 39.1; 48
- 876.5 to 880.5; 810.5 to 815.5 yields 83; 36.3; 47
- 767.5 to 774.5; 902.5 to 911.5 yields 63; 33.8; 29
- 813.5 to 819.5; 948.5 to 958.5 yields 88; 46.7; 41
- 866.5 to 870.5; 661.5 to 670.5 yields 79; 38.3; 41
